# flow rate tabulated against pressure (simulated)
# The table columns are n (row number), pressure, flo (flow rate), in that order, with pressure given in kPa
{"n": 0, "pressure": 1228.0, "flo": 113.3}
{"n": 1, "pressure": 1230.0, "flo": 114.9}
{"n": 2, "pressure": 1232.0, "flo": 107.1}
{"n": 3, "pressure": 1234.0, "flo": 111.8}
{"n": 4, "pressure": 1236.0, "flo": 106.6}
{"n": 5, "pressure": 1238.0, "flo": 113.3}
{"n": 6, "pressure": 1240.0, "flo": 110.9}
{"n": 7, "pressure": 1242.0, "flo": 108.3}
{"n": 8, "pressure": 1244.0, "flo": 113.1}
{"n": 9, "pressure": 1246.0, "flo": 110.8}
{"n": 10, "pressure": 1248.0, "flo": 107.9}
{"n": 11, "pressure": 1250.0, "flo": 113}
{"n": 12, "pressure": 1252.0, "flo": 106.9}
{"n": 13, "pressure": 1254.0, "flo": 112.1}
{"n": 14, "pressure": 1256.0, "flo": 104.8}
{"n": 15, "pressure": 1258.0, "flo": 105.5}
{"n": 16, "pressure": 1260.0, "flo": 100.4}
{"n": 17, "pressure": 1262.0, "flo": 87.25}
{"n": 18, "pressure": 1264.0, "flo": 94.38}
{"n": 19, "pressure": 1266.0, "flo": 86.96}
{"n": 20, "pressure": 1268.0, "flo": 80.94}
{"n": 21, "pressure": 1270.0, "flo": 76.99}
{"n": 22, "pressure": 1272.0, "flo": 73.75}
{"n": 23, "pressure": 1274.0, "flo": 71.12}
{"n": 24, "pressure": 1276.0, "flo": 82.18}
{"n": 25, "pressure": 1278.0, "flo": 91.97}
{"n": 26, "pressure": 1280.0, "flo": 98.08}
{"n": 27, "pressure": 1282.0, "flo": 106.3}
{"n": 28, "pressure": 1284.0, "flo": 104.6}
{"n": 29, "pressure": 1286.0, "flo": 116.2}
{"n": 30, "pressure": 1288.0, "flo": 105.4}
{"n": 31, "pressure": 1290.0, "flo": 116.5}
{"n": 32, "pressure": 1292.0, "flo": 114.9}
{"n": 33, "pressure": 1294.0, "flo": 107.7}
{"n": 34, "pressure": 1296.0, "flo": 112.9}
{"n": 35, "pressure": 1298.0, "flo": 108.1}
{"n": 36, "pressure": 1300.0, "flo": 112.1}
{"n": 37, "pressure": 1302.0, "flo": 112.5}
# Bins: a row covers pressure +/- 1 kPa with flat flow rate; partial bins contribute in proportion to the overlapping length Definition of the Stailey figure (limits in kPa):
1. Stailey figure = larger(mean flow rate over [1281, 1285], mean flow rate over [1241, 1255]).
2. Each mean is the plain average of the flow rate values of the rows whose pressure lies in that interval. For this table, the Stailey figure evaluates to 110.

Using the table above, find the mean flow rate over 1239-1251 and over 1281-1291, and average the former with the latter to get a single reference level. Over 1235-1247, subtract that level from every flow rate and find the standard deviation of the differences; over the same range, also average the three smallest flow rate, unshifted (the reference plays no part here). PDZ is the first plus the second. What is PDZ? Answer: 111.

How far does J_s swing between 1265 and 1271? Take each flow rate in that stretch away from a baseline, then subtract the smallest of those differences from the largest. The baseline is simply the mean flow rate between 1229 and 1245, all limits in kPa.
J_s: 10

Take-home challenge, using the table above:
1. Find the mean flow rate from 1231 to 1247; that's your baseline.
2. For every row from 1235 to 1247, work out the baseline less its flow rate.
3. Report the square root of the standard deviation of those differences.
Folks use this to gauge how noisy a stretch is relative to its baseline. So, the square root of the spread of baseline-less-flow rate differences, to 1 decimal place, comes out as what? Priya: 1.6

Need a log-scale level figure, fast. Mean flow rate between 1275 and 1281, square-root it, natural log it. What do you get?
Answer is 2.254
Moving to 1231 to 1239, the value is 2.349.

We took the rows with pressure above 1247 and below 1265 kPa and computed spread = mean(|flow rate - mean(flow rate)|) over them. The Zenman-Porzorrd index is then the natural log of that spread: 1.9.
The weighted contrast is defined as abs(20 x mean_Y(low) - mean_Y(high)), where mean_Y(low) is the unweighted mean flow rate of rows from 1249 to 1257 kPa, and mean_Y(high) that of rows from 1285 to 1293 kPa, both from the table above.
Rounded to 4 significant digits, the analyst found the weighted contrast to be 2071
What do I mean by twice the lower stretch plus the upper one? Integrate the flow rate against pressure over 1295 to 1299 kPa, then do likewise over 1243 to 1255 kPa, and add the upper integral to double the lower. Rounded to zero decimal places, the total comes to 3097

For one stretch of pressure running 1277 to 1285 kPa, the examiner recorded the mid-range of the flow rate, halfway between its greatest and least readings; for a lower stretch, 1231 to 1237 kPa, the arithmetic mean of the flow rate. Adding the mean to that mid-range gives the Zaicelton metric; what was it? 208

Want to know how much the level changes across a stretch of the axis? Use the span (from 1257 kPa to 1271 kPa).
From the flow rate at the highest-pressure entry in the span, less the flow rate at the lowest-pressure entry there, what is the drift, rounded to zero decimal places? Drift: -29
